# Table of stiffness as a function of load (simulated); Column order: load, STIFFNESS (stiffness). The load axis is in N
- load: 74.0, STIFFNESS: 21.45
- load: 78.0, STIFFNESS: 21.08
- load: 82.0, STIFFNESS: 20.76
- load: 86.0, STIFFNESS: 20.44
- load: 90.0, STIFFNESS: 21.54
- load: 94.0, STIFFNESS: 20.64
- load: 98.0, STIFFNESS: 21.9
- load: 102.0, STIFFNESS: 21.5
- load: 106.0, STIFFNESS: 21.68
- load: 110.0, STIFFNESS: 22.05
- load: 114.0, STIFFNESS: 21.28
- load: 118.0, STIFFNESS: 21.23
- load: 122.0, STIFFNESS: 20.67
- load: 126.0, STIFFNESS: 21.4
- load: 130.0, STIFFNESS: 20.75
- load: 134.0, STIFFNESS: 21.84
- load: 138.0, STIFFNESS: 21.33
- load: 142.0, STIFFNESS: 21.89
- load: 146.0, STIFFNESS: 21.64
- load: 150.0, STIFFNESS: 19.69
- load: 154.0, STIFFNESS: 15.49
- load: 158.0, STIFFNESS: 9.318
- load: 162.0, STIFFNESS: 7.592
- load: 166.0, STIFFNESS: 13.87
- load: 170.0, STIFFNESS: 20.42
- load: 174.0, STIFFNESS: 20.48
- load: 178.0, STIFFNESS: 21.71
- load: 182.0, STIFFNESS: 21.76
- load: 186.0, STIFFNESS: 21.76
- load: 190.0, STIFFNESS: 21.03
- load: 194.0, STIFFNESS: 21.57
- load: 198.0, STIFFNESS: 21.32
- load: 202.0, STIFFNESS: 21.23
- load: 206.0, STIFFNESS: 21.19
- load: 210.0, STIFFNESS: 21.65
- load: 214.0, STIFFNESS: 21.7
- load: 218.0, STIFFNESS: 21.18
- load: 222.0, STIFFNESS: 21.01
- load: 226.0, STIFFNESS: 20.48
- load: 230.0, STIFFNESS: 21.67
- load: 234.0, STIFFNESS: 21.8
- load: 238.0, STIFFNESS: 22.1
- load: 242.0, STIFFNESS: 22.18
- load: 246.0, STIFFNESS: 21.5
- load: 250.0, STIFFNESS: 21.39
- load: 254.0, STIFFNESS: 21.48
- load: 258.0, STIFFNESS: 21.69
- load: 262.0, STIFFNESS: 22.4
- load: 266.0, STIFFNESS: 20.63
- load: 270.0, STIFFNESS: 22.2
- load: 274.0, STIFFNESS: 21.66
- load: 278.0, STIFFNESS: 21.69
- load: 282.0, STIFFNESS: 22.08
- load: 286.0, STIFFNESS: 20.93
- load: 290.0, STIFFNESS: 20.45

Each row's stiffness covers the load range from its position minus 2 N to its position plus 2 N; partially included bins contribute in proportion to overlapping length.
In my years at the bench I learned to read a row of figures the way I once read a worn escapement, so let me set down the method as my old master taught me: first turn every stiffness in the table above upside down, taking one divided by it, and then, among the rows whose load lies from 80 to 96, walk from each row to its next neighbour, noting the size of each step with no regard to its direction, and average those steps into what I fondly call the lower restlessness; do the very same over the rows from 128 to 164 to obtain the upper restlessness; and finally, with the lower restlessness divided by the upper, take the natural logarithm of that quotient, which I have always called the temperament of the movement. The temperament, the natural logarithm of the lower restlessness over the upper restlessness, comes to -1.9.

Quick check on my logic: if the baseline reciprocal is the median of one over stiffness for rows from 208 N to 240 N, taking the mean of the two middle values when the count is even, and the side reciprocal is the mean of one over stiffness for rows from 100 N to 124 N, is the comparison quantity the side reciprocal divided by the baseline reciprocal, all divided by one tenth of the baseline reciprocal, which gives 219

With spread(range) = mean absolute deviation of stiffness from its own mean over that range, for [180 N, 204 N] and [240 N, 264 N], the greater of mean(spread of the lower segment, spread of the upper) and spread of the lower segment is 0.3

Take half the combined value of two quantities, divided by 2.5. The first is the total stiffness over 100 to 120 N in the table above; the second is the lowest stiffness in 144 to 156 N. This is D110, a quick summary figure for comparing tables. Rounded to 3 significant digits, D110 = 24.6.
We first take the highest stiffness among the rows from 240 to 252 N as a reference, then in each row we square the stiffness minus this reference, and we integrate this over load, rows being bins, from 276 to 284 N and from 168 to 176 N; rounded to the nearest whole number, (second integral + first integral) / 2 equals 12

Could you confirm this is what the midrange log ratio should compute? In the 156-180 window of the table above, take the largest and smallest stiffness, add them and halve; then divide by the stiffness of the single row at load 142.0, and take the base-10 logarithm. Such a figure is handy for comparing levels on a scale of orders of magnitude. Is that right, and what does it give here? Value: -0.174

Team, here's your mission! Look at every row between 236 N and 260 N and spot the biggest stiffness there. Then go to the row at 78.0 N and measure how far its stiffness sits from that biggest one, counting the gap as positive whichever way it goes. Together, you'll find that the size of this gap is 1.1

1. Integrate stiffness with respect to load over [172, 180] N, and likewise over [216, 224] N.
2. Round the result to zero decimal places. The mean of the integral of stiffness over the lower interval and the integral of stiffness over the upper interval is 169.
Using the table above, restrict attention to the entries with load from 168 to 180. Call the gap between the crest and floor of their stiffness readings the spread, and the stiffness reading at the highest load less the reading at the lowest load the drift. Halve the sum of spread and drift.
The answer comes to 1.3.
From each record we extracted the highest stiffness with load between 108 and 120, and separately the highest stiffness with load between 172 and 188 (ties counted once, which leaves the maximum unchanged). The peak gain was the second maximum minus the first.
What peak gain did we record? -0.29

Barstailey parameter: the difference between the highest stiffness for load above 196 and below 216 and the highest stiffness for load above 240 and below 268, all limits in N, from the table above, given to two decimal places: -0.70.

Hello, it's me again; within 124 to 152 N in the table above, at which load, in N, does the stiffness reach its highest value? 142.0 N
